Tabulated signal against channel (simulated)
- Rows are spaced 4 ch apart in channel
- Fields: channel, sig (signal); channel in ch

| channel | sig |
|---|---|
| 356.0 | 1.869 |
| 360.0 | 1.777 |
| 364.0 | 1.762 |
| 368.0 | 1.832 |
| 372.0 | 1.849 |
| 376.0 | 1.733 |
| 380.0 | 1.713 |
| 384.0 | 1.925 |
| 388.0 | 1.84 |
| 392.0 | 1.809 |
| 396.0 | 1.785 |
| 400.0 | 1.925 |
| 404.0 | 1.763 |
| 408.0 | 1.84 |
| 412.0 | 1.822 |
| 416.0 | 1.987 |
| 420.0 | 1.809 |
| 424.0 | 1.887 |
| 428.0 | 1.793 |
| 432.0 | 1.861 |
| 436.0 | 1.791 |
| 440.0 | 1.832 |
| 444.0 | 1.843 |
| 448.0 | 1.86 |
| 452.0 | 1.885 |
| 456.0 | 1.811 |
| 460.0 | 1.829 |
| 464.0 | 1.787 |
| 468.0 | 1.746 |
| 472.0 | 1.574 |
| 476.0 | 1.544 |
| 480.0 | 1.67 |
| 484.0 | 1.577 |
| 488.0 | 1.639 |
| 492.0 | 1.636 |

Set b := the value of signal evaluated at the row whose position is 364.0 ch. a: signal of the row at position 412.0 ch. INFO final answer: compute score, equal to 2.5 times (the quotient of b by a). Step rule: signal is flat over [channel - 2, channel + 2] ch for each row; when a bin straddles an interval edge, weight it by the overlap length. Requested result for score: 2.42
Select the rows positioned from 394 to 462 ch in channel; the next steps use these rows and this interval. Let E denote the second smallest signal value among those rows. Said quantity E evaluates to 1.785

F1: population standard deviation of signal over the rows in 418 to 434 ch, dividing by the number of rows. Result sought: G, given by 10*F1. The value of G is 0.4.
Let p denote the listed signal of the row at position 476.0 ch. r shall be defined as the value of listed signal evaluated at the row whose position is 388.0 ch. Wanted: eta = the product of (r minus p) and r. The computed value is 0.5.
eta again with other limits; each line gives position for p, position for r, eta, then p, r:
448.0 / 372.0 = 0.0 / 1.86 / 1.849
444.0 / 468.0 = -0.2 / 1.843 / 1.746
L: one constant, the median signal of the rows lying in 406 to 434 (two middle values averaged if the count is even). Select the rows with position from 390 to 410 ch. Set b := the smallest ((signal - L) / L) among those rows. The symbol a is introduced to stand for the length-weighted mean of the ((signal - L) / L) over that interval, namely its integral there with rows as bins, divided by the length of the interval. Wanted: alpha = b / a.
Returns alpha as 5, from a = -0.008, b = -0.04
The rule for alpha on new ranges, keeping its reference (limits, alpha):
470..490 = 1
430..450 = 19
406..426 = -1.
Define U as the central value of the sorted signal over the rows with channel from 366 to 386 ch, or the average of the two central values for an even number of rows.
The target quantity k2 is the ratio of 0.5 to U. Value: 0.273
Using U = 1.83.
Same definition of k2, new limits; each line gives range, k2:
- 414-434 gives 0.269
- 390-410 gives 0.276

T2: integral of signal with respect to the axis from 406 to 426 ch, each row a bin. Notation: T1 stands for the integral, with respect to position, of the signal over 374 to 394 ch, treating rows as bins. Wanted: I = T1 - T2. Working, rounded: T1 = 36.1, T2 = 37.4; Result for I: -1.3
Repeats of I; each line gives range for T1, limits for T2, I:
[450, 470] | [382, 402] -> -0.9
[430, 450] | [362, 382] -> 1.2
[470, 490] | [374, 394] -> -4.1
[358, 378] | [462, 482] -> 2.5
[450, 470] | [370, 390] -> 0.0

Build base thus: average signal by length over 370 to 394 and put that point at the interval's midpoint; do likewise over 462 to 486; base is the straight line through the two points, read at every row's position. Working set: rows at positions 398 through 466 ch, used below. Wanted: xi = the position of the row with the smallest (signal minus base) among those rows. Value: 404.0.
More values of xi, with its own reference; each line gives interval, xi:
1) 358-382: 380.0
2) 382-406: 404.0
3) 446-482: 476.0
